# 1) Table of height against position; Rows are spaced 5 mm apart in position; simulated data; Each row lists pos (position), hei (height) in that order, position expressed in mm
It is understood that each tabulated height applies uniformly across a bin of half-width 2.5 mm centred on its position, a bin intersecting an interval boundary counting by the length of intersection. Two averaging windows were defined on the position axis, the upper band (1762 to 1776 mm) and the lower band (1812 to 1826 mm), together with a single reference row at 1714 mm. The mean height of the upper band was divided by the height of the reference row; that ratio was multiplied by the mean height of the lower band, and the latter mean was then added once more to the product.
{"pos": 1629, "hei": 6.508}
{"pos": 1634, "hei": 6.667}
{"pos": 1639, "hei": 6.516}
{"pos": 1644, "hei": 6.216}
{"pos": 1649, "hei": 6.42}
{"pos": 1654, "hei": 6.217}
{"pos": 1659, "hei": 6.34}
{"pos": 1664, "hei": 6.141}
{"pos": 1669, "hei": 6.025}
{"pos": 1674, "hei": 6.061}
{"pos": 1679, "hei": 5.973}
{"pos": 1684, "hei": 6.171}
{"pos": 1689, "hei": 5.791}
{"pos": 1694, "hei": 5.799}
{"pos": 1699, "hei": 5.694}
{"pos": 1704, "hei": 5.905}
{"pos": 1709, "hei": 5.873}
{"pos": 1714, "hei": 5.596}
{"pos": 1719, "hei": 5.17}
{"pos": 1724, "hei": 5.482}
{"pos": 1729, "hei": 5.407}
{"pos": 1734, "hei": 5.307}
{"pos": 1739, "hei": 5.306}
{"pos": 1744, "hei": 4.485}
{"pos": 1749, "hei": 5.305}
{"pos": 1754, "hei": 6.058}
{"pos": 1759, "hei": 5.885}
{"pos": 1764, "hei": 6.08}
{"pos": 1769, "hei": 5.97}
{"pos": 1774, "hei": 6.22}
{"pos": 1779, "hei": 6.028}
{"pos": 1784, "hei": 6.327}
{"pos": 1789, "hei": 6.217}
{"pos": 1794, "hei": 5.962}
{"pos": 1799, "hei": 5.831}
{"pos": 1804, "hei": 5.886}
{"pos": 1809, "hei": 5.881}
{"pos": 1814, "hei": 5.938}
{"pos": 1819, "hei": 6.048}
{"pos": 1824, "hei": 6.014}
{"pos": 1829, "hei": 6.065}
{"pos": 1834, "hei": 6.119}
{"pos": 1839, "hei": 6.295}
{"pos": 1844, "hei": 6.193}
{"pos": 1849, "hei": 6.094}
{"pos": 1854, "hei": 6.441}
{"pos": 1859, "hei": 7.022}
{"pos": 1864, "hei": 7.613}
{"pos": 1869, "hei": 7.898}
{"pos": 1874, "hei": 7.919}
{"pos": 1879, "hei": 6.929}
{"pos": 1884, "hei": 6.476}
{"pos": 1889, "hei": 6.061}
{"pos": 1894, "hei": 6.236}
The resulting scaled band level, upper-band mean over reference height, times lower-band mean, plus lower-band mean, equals 12.5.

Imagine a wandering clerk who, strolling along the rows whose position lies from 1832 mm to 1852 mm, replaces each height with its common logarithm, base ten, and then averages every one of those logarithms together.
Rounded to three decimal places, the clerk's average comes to 0.791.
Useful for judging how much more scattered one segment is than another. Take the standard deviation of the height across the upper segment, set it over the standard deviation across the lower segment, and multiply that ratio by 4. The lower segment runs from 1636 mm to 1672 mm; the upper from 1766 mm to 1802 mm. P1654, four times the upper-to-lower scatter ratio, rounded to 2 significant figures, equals 4.2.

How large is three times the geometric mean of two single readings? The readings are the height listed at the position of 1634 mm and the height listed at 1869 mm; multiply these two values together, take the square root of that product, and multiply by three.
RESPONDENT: 22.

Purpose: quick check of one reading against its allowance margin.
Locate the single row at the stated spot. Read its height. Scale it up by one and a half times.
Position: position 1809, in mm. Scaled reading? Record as 8.8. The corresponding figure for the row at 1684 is 9.3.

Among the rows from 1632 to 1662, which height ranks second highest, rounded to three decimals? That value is 6.516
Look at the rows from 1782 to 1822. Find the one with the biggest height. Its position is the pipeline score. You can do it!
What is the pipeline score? 1784 mm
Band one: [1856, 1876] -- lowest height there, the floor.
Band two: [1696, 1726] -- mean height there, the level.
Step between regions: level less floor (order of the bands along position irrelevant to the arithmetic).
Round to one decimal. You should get -1.4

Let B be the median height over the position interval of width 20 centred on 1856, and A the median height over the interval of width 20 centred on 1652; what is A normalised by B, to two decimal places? 0.93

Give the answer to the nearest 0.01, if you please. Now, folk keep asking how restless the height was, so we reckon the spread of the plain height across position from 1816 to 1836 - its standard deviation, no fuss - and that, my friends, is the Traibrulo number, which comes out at 0.04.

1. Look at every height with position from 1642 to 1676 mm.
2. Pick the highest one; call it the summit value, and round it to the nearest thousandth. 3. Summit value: 6.420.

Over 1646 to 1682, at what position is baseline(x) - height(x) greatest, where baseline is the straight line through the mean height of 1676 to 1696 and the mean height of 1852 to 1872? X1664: 1679 mm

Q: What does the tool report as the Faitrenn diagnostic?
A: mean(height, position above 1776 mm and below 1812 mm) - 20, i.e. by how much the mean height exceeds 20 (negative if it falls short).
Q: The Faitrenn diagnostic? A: -14.0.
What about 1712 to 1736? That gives -14.6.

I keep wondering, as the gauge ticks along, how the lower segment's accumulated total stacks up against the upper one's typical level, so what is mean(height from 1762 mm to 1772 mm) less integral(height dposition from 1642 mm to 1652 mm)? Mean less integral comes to -57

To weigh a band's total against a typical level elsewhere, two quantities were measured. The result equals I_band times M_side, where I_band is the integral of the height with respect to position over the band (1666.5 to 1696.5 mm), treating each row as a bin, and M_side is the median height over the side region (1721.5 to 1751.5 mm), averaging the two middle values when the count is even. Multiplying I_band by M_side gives 950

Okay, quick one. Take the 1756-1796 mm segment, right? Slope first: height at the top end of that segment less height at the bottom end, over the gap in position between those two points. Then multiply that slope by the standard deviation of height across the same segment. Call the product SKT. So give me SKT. 0.0003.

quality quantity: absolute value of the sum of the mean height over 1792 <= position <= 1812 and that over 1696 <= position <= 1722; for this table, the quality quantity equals 11.5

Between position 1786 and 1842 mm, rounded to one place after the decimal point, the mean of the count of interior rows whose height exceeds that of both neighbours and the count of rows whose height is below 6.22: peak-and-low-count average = 6.0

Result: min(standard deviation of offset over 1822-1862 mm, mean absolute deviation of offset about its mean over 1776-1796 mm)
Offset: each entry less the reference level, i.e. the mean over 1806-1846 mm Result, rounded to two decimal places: 0.14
